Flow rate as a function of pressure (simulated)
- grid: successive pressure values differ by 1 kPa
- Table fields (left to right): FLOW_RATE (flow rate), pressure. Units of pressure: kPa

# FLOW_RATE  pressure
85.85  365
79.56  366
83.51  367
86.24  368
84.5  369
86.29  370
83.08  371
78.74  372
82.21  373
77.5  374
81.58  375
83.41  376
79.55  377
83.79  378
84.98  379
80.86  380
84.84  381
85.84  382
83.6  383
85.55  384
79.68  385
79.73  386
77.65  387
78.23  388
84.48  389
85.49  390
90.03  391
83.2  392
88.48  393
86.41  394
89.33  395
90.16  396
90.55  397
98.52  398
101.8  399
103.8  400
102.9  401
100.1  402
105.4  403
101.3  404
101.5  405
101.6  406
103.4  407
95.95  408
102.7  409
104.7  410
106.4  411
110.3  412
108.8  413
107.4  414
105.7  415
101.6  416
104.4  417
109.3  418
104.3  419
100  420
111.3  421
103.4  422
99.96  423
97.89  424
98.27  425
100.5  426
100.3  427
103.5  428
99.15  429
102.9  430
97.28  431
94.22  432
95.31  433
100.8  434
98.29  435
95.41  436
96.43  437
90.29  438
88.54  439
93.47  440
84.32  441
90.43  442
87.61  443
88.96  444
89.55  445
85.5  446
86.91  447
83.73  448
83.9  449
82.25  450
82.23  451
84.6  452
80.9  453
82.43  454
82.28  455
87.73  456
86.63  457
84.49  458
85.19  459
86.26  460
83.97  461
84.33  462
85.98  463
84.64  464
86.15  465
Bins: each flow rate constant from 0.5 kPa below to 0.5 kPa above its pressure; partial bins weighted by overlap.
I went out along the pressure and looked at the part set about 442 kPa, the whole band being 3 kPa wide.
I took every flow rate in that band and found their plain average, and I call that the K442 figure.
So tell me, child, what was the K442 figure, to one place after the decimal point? 87.5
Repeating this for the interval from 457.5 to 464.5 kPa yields 85.0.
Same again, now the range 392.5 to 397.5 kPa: 89.0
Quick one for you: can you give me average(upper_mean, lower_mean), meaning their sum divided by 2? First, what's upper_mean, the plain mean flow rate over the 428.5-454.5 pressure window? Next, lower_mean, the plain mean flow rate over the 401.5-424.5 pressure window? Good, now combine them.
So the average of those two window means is 97.0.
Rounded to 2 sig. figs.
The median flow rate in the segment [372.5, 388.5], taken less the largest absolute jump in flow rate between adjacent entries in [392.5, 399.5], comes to 74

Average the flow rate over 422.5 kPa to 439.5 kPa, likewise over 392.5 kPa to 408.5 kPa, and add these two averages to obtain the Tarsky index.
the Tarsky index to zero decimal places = 195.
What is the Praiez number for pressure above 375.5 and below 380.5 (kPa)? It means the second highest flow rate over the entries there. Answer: 83.79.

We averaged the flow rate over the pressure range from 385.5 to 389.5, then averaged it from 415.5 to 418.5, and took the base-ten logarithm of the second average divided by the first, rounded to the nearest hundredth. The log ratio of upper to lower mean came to 0.12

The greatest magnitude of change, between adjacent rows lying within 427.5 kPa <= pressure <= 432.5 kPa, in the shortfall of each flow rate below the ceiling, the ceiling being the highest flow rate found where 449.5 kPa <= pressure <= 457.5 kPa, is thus 5.6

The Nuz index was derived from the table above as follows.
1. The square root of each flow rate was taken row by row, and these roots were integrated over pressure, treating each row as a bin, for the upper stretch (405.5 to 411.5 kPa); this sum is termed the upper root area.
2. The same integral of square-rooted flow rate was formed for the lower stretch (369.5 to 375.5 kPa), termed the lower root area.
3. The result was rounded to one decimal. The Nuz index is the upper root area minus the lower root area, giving 6.5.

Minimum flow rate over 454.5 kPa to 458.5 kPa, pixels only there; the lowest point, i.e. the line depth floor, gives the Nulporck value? 82.28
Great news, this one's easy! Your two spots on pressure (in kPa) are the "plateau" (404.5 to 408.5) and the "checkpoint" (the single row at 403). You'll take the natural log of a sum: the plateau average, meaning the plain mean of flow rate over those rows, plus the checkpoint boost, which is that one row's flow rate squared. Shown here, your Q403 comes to 9.32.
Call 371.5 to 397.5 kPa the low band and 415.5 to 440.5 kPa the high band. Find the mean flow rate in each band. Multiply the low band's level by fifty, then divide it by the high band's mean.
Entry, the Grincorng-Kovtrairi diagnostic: 42.1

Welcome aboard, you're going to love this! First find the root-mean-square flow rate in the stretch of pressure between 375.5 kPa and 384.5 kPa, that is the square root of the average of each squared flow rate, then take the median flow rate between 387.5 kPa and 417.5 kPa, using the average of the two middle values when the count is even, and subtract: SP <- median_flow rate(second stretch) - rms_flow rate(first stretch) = 18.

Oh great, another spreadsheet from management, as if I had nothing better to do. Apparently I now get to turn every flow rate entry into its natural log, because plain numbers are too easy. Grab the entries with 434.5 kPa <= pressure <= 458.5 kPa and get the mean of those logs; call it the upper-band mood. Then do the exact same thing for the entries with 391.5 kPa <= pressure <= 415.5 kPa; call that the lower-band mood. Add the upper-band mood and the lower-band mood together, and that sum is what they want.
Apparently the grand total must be 9.07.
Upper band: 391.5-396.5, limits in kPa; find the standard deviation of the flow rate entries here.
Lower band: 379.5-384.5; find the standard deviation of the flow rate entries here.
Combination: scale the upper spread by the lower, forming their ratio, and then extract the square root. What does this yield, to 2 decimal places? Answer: 1.17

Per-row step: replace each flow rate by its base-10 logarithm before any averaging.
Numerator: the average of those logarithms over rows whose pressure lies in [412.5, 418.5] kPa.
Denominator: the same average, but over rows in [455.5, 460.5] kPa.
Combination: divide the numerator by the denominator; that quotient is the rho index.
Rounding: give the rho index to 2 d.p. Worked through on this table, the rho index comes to 1.05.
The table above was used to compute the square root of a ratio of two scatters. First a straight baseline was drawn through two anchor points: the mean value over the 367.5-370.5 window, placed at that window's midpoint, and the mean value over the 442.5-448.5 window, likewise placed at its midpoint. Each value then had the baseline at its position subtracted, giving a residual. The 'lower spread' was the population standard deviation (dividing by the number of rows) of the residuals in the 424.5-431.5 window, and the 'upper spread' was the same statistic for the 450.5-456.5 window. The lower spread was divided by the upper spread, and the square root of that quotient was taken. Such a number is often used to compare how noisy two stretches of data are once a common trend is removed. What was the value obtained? 1.0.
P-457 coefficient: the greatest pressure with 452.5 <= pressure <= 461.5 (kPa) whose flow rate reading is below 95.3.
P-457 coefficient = 461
